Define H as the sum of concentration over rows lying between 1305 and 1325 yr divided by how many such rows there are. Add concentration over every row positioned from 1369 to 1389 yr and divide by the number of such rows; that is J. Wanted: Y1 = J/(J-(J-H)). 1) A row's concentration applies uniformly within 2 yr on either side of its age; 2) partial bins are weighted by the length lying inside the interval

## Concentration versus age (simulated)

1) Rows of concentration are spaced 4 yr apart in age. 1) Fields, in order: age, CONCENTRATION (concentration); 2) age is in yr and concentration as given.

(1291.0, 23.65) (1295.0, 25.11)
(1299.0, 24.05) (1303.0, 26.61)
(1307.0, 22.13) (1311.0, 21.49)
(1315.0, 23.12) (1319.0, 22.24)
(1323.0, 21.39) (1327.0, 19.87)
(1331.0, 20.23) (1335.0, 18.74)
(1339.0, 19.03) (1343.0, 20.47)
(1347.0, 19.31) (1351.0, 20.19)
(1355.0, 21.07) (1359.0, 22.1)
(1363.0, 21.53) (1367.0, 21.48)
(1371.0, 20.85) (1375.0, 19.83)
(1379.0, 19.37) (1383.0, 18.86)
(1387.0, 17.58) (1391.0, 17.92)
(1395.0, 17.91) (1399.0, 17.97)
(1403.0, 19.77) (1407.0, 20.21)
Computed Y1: 0.87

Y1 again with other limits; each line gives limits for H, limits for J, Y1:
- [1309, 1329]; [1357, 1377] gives 0.98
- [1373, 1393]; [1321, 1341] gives 1.06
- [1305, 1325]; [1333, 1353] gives 0.89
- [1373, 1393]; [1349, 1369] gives 1.14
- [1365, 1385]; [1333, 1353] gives 0.97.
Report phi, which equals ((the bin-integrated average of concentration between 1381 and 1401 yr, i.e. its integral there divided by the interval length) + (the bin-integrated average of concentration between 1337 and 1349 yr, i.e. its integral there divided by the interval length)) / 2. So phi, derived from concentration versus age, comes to 18.8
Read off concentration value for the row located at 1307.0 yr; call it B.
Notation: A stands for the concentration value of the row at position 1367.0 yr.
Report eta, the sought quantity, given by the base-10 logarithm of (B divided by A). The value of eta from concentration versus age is 0.013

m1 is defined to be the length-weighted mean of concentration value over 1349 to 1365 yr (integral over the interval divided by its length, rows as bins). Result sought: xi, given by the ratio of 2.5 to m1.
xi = 0.118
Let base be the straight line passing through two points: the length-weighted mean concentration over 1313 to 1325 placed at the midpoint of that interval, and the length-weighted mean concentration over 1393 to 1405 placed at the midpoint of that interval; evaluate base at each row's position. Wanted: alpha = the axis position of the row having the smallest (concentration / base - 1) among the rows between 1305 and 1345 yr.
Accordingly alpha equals 1335.0 yr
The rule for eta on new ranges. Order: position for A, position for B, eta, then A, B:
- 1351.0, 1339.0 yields -0.026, 20.19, 19.03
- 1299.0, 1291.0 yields -0.007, 24.05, 23.65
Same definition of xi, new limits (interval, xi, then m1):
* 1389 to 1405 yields 0.136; 18.4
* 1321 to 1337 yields 0.125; 20.1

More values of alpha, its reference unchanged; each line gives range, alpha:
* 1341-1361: 1347.0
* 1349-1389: 1387.0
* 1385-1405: 1387.0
